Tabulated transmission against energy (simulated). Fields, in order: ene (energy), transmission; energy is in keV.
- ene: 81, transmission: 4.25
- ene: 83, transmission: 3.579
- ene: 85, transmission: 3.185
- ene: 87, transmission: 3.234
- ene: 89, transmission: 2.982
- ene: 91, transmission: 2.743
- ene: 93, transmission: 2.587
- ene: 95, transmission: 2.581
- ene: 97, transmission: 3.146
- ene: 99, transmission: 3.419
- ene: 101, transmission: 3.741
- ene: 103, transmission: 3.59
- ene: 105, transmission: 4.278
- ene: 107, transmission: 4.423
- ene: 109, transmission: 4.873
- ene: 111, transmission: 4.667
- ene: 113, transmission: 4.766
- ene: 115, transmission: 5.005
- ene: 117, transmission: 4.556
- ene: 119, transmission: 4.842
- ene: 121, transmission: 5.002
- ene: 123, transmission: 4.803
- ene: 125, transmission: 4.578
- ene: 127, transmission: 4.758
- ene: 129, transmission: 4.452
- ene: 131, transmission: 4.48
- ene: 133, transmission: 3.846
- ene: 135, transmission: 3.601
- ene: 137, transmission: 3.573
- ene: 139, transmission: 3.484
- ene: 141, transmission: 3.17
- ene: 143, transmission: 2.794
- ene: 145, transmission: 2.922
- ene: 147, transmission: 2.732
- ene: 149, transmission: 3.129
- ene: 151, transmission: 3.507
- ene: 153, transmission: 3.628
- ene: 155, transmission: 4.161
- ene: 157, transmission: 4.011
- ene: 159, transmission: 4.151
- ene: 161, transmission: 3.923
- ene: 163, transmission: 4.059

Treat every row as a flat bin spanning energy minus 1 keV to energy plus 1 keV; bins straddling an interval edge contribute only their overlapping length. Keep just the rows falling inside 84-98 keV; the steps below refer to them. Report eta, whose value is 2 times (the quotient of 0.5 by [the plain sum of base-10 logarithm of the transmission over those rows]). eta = 0.308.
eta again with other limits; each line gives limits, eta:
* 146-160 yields 0.258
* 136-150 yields 0.291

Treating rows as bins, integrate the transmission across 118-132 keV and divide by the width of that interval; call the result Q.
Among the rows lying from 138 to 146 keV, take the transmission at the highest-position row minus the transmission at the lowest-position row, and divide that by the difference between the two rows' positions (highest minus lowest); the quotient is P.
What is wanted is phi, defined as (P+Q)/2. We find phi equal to 2.3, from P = -0.09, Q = 4.7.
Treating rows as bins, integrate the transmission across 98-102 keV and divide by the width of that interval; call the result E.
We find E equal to 3.6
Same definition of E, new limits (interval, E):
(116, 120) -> 4.7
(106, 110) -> 4.6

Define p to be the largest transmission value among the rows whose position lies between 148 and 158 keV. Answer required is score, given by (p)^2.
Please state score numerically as 17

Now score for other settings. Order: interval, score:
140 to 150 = 10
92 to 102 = 14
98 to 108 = 20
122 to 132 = 23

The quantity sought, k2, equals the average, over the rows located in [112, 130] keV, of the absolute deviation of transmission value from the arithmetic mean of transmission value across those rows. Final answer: 0.15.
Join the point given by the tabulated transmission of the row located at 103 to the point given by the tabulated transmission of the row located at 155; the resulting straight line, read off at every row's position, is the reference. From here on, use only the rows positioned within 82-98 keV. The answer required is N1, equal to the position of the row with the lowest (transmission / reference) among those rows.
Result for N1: 95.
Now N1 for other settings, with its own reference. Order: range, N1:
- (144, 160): 147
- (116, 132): 129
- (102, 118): 103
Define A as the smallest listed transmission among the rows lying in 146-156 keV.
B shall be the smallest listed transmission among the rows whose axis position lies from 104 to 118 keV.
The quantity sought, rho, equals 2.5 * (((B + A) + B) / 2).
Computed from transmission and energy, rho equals 14.1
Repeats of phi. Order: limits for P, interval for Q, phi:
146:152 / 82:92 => 1.7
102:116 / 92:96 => 1.4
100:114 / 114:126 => 2.4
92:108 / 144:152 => 1.6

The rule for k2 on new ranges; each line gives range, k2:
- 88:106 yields 0.47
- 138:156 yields 0.37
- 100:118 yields 0.38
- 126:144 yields 0.52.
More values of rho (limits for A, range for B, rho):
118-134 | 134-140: 13.5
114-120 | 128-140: 14.4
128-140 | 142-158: 11.2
